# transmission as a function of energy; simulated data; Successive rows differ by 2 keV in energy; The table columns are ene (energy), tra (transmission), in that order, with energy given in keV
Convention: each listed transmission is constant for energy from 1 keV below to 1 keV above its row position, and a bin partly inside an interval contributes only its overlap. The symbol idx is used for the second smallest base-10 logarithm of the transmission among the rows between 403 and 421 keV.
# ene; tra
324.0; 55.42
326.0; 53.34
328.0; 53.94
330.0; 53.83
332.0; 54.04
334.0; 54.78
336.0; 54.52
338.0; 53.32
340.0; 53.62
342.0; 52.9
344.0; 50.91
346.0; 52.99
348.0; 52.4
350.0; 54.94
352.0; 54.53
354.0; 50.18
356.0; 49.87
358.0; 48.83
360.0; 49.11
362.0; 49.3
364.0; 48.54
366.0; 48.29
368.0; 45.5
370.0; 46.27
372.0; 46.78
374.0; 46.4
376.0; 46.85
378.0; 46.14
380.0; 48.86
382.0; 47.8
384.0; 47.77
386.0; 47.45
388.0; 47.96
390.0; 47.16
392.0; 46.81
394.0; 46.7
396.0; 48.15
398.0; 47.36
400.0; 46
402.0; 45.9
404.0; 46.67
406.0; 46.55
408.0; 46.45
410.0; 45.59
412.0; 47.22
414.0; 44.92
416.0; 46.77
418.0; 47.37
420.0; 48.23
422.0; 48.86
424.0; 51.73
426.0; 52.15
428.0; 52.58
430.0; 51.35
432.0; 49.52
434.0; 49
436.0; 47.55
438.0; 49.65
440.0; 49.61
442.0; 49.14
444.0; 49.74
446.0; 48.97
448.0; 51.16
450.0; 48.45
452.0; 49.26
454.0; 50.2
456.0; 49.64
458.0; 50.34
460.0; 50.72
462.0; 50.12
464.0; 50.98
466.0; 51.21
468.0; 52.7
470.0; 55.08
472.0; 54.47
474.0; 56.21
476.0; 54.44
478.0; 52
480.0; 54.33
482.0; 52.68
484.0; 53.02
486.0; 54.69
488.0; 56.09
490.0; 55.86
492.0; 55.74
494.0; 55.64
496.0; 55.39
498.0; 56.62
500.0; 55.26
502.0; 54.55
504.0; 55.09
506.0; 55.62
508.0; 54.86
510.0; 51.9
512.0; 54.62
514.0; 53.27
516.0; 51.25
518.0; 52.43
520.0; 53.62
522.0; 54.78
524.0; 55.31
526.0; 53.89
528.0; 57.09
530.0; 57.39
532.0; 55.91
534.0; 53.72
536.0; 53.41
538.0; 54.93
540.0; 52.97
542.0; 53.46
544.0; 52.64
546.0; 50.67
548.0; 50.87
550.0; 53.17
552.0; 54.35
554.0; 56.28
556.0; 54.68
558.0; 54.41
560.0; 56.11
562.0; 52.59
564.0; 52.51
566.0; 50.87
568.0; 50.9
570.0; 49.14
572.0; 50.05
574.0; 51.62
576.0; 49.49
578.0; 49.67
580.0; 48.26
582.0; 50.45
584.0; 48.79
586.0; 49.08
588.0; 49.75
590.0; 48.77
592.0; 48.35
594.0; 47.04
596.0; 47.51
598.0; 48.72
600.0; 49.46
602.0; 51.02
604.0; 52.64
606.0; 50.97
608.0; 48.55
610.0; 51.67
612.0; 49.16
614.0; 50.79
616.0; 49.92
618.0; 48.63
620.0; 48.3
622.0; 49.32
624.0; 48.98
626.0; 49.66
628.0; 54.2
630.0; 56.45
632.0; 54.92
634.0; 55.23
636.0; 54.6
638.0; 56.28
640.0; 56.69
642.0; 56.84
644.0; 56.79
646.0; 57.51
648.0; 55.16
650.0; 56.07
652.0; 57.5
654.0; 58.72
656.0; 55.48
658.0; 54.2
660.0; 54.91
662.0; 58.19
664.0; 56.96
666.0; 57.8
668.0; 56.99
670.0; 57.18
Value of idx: 1.66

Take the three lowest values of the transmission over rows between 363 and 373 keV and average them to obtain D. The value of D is 46.2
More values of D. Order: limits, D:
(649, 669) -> 54.9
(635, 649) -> 55.3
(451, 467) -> 49.7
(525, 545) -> 53.0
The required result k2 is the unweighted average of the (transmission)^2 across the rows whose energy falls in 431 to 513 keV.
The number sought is 2763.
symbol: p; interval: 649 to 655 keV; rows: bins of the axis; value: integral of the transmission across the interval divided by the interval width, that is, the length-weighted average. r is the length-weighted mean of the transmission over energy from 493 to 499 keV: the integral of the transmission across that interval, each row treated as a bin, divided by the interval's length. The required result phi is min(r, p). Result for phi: 55.9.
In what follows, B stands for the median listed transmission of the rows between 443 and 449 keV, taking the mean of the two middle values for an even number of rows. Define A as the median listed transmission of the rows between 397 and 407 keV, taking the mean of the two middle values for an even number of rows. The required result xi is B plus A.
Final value 96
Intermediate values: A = 47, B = 50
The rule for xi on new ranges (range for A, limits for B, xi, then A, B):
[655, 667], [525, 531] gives 113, 56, 57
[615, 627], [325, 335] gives 103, 49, 54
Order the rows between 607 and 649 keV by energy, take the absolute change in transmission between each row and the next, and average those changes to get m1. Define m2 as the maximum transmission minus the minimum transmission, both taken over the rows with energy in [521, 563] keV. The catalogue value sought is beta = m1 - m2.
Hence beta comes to -5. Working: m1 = 1.32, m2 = 7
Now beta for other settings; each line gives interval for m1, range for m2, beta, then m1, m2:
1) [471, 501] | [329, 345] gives -3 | 1.19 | 4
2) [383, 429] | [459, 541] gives -6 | 0.87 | 7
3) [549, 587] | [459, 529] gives -6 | 1.34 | 7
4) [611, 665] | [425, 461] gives -4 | 1.31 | 5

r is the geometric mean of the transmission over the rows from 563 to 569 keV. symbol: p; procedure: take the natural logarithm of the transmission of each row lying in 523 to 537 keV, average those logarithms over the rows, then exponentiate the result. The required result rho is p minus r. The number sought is 4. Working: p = 55.2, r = 51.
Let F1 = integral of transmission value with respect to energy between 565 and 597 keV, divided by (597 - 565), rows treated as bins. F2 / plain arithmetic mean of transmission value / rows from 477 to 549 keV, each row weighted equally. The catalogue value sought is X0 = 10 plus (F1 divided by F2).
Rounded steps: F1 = 49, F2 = 54.2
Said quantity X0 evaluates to 10.91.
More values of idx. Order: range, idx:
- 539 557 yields 1.71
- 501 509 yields 1.74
